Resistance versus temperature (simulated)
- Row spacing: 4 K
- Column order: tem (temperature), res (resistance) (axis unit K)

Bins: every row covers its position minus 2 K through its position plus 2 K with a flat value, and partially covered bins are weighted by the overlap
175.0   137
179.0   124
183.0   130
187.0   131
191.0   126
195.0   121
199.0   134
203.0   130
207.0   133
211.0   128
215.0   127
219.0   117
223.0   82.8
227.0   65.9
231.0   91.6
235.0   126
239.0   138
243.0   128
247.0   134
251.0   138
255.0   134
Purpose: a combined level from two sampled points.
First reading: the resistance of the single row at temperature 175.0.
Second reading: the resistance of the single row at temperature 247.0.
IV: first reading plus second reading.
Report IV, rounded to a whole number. 271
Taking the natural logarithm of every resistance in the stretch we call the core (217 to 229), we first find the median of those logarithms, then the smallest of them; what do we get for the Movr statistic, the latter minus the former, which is -0.23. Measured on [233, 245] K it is -0.02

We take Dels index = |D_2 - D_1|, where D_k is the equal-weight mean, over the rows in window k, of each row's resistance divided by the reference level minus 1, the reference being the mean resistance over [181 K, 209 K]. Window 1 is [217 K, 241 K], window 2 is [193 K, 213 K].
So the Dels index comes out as 0.20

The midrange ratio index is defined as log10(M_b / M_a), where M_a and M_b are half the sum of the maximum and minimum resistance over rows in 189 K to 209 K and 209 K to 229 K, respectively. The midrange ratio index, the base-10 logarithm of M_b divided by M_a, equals -0.119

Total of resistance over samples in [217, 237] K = 483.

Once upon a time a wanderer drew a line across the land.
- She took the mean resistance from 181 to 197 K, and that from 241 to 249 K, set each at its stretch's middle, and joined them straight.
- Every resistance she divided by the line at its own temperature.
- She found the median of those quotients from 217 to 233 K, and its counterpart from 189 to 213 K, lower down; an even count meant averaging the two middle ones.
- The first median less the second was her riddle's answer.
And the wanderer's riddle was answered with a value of -0.33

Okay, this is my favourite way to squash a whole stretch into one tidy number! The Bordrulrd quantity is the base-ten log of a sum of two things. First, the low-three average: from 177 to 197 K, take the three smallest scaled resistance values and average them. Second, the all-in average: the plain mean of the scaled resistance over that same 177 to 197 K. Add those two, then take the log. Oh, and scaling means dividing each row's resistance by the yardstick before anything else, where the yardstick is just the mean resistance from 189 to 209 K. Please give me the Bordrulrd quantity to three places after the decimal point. 0.288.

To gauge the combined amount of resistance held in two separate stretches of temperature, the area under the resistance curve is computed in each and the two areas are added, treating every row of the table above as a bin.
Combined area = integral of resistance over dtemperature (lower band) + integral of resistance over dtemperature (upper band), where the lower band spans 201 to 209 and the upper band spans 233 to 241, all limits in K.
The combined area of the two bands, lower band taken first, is 2108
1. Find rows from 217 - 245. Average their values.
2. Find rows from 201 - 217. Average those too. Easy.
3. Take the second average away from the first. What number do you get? -22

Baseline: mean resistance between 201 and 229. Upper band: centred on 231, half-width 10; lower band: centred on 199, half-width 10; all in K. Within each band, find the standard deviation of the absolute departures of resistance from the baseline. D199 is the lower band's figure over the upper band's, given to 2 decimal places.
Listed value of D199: 0.44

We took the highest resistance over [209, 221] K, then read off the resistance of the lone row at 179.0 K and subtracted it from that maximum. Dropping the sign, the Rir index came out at 4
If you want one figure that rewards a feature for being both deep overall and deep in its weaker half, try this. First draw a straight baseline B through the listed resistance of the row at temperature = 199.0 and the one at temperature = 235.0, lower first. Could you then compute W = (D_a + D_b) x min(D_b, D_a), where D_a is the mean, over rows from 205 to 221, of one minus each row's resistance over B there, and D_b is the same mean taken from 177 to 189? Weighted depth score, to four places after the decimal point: 0.0037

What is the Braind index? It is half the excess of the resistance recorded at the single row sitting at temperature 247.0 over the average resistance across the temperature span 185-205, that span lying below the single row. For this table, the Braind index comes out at 3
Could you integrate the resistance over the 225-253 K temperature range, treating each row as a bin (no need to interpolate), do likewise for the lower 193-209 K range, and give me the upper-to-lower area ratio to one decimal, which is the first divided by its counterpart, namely 1.6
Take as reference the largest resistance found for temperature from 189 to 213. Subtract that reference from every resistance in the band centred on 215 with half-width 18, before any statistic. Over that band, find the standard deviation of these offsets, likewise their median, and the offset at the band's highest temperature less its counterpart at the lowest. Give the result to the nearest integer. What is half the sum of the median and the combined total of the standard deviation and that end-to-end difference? -13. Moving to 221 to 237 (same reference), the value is 9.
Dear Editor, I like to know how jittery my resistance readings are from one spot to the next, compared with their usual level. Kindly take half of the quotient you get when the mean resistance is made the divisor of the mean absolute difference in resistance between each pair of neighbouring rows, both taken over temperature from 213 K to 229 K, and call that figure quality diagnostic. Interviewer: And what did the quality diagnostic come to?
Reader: 0.104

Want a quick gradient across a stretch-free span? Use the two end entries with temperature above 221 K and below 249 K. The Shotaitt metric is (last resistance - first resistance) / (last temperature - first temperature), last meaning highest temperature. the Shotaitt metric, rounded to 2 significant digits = 2.1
